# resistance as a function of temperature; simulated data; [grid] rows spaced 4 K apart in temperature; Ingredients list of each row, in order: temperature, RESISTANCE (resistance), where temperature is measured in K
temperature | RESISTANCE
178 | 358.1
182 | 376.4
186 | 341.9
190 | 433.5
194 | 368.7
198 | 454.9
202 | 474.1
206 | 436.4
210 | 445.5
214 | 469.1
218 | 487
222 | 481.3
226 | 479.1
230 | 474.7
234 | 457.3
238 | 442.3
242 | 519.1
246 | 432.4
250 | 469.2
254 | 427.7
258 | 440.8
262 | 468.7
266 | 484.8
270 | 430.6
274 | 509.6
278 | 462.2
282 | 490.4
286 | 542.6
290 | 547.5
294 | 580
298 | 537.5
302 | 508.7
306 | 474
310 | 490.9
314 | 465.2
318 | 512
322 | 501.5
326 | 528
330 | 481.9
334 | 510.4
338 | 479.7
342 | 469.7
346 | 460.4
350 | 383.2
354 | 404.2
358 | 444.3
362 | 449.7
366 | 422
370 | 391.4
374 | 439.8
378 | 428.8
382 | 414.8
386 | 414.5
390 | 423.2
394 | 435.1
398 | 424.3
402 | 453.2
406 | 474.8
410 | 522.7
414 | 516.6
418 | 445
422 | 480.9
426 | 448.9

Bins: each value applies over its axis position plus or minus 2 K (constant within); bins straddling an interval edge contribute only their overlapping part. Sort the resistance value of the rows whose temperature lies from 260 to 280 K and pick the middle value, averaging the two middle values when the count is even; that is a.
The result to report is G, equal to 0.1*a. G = 46.9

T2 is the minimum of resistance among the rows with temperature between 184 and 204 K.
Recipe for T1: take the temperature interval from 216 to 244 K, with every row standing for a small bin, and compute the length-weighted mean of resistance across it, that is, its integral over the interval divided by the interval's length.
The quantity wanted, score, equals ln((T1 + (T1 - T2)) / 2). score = 5.72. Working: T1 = 477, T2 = 341.9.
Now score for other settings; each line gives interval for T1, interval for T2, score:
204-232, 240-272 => 5.54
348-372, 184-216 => 5.50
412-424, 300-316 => 5.51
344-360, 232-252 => 5.33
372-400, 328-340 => 5.23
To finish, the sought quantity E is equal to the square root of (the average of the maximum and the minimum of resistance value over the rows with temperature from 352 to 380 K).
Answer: 20.5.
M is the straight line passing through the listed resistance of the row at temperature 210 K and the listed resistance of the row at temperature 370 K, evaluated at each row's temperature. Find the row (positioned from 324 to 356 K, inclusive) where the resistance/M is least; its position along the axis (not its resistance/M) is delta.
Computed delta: 350 K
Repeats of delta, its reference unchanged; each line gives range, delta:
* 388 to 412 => 390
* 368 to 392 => 370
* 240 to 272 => 254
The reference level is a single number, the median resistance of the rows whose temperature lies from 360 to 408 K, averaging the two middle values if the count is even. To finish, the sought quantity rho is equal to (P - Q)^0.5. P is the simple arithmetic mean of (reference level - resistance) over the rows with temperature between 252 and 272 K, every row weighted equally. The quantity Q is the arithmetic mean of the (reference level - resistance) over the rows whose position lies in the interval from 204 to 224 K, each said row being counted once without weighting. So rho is 4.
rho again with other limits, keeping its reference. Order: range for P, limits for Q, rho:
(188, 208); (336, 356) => 2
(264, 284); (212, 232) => 2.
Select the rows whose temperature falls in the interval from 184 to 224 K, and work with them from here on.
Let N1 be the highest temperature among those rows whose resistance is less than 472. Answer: 214 K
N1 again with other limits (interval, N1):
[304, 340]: 314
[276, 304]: 278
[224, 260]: 258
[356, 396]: 394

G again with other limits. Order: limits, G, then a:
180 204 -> 40.5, 405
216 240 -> 47.7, 477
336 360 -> 45.2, 452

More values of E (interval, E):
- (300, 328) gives 22.3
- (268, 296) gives 22.5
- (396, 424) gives 21.8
